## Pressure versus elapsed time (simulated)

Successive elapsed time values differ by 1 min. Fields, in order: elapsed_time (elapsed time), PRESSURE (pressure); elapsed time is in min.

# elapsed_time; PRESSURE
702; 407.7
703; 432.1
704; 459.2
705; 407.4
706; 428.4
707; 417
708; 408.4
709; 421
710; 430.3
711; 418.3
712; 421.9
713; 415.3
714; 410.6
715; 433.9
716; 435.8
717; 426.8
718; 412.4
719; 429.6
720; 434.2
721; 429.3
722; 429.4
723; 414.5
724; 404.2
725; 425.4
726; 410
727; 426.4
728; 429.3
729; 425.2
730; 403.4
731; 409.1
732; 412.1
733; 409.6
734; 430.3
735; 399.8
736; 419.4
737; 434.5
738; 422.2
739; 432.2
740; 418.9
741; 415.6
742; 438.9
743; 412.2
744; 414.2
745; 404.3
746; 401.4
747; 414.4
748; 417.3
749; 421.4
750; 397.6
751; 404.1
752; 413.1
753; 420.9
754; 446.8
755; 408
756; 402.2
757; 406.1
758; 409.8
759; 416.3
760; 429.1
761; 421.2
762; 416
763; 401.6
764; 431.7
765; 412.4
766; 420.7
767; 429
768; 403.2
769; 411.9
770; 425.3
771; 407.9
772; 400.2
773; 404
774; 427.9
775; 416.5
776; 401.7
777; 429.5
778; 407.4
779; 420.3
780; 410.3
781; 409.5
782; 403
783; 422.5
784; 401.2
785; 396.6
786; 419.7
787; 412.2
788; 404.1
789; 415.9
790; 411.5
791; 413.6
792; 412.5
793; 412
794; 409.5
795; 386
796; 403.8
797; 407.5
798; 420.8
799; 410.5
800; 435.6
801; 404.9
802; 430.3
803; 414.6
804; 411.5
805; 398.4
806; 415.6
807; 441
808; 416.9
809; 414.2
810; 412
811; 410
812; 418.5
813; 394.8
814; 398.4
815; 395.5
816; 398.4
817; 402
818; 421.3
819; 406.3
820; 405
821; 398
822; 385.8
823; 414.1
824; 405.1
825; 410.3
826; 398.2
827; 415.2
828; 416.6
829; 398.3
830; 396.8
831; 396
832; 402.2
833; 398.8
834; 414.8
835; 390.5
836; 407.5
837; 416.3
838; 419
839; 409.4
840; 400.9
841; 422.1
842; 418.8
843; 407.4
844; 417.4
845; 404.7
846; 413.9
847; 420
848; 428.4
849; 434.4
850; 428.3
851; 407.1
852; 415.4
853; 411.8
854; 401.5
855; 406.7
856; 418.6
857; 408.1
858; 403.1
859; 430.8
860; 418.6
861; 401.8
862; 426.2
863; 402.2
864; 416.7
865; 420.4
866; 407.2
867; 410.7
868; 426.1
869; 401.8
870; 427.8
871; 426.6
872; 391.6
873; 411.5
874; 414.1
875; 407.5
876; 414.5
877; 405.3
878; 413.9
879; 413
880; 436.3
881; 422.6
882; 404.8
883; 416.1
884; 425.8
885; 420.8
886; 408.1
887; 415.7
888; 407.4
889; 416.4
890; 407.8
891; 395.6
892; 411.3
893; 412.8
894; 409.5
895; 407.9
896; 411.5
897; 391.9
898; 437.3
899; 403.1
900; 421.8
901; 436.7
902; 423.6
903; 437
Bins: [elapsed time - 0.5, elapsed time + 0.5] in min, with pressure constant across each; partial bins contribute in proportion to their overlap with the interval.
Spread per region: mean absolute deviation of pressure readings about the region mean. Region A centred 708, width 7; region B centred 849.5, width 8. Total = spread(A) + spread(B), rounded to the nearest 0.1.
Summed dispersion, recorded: 14.6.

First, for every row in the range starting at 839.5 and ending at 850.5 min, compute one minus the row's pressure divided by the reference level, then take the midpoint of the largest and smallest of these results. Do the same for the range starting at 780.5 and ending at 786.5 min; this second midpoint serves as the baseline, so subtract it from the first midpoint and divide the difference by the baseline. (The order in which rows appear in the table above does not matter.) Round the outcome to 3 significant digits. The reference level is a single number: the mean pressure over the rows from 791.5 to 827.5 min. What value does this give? 31.4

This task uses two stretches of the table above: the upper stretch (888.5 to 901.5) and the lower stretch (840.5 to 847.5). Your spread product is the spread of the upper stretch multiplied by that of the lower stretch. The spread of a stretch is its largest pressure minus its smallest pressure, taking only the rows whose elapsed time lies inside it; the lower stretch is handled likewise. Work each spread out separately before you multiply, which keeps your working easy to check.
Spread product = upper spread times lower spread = 790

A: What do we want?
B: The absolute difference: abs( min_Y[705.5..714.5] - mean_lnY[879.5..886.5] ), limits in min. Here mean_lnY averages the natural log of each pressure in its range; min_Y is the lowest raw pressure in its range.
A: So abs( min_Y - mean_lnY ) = 402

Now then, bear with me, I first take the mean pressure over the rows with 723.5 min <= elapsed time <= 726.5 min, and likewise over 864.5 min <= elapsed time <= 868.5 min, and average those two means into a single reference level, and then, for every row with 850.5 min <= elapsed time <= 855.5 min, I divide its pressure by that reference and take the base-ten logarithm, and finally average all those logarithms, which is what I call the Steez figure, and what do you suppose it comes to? -0.0065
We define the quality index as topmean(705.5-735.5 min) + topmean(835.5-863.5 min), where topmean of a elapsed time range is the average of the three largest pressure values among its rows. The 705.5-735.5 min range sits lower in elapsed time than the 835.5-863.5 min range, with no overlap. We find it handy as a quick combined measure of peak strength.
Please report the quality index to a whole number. 866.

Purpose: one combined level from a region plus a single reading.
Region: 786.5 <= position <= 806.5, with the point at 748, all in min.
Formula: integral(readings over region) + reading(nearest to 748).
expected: 8648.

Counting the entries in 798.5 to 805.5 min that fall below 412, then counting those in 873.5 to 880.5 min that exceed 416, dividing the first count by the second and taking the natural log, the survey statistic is 1.4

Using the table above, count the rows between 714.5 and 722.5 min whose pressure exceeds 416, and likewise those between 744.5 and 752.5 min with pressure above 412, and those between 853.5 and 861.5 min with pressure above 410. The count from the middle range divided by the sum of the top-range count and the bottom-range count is 0.4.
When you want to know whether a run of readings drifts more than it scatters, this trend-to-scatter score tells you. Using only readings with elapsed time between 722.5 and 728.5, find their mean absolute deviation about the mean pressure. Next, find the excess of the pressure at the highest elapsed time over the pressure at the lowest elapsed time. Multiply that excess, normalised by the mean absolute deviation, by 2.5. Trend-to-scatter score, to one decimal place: 4.2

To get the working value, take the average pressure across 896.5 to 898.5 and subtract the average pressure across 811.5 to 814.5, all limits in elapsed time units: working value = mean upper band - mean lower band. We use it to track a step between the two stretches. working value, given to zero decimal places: 11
